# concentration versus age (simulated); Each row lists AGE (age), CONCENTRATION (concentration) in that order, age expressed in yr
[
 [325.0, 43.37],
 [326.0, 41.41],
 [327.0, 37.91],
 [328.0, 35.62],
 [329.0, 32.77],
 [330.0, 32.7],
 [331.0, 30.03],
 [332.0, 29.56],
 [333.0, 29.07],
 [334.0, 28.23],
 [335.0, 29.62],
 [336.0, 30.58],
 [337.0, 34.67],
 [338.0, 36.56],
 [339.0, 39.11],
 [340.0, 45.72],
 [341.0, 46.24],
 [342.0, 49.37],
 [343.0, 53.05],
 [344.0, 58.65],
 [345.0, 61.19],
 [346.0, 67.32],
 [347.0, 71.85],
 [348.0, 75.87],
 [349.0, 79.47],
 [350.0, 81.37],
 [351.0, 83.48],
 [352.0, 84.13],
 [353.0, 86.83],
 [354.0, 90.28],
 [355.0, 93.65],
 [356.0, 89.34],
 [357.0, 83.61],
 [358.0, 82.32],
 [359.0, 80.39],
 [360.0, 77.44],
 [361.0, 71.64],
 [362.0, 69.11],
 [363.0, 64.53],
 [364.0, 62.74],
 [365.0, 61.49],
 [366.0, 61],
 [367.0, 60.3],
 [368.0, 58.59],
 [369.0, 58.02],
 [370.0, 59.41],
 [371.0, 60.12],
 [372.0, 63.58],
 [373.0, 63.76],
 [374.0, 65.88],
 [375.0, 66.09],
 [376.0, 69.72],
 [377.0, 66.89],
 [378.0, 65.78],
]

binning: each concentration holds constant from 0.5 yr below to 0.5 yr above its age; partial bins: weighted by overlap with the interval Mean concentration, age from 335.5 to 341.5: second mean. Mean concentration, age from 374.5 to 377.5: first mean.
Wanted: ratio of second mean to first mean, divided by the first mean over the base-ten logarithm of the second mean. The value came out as 0.014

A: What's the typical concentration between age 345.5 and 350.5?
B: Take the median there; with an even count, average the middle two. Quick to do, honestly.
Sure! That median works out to 76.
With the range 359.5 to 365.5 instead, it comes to 67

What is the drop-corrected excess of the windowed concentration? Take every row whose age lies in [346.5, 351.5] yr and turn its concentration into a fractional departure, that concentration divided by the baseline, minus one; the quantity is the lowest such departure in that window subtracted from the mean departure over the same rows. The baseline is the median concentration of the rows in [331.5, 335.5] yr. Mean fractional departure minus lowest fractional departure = 0.22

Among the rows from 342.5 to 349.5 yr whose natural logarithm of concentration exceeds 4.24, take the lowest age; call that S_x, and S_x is 347.0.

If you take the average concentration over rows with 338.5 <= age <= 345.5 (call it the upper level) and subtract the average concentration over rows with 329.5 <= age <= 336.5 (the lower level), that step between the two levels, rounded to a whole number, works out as 21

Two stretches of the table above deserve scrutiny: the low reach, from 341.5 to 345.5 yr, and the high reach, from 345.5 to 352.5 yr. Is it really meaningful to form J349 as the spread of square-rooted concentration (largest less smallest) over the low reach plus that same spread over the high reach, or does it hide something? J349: 1.8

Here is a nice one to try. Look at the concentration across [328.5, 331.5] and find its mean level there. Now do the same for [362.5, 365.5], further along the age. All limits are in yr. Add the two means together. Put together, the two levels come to 95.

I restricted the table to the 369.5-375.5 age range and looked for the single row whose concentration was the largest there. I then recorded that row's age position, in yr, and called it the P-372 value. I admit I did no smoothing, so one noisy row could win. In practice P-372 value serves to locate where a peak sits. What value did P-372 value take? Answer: 375.0 yr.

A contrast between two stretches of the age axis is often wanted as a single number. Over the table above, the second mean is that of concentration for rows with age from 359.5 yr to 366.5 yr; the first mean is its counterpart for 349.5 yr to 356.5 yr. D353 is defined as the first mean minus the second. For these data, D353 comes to 20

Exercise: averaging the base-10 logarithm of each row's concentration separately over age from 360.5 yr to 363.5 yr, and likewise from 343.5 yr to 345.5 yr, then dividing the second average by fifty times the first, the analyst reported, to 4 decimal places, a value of 0.0194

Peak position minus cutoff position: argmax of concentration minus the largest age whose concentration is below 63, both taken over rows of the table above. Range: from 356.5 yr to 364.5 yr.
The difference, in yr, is -7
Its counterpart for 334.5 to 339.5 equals 0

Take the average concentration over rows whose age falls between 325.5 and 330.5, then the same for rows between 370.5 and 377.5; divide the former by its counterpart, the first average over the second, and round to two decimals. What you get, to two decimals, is 0.55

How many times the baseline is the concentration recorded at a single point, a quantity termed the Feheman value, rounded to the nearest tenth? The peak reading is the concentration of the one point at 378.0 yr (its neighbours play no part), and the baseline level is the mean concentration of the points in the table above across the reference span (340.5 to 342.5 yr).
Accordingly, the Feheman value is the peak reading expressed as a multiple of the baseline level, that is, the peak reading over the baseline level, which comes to 1.4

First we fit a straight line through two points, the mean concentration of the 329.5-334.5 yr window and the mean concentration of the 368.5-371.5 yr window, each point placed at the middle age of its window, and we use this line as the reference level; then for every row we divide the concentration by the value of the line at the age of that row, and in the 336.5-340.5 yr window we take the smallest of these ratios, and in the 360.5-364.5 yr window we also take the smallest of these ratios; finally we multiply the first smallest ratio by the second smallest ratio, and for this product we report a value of 1.2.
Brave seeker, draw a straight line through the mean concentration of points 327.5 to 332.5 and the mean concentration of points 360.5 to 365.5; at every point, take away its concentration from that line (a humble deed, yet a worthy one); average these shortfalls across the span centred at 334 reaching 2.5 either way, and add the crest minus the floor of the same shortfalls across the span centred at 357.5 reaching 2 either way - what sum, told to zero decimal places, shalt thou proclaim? 19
